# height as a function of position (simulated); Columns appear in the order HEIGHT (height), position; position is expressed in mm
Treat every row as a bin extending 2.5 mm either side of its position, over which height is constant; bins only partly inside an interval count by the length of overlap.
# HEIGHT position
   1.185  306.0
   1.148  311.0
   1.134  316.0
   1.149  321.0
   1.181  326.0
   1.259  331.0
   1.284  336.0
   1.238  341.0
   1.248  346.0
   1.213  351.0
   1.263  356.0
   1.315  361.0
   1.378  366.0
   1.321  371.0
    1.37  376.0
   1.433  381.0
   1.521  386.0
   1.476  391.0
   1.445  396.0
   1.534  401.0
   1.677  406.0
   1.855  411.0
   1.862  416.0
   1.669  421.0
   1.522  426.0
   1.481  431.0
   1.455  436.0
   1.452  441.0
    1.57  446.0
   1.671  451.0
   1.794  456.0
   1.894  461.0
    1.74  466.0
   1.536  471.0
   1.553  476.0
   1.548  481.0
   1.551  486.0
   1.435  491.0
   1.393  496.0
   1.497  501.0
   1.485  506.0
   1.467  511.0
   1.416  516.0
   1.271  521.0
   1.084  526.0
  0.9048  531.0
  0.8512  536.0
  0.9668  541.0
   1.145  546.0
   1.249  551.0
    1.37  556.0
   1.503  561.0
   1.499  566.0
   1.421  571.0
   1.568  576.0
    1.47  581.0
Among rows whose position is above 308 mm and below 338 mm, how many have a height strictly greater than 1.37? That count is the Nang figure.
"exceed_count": 0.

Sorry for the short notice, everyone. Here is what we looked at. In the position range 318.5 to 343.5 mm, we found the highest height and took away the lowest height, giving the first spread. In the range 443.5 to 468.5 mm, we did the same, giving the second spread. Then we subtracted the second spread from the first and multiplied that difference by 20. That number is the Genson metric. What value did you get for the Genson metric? -4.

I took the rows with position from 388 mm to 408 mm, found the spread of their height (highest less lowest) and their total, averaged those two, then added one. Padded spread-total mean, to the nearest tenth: 4.2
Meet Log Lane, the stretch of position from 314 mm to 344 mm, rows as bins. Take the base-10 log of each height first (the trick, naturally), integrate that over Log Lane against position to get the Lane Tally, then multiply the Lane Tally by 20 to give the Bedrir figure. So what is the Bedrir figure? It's 49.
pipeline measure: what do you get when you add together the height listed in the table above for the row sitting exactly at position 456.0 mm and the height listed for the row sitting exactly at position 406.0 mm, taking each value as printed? 3.47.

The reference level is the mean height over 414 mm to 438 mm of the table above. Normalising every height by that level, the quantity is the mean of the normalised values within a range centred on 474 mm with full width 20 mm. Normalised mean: 1.00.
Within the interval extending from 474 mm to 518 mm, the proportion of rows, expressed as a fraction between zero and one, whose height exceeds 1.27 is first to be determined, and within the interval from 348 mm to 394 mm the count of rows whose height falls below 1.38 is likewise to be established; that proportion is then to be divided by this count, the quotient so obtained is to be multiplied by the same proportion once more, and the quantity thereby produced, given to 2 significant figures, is 0.17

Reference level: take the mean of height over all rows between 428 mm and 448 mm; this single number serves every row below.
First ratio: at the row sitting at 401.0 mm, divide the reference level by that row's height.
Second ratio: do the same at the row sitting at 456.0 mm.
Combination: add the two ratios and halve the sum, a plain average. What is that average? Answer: 0.90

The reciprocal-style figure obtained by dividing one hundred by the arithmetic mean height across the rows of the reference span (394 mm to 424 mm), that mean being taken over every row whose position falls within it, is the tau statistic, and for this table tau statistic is 60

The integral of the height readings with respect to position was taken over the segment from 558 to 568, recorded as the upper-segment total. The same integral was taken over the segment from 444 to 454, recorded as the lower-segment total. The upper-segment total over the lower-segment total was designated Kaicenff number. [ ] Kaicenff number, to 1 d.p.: 0.9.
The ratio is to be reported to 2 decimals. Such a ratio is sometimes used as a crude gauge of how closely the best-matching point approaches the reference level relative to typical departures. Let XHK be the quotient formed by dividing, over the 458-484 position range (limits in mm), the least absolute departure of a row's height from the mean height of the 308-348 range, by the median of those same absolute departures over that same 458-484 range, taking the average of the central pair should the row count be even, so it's 0.95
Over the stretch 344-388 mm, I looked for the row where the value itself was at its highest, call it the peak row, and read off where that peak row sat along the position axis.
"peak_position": 386.0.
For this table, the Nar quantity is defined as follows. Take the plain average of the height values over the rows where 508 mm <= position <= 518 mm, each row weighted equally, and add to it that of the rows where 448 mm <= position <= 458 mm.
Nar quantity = 3.2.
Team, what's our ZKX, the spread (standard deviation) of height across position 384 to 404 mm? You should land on 0.04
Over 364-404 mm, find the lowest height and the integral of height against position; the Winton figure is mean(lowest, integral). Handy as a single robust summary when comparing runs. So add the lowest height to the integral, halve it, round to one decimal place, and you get 29.4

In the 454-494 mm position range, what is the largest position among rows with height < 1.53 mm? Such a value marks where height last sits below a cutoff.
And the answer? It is 491.0 mm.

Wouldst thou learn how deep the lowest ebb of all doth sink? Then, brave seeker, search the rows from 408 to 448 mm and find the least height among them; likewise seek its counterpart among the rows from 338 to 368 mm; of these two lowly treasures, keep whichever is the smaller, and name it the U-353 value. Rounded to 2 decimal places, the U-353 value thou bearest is 1.21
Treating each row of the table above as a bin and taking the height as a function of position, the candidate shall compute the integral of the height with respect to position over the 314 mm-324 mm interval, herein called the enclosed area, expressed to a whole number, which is 11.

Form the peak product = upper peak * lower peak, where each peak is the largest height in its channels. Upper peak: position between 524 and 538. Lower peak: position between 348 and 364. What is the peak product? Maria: 1.4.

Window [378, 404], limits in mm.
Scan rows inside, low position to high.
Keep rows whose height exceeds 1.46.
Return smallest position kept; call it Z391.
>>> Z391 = 386.0 mm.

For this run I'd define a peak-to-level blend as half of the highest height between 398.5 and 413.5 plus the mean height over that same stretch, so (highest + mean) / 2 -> 1.77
